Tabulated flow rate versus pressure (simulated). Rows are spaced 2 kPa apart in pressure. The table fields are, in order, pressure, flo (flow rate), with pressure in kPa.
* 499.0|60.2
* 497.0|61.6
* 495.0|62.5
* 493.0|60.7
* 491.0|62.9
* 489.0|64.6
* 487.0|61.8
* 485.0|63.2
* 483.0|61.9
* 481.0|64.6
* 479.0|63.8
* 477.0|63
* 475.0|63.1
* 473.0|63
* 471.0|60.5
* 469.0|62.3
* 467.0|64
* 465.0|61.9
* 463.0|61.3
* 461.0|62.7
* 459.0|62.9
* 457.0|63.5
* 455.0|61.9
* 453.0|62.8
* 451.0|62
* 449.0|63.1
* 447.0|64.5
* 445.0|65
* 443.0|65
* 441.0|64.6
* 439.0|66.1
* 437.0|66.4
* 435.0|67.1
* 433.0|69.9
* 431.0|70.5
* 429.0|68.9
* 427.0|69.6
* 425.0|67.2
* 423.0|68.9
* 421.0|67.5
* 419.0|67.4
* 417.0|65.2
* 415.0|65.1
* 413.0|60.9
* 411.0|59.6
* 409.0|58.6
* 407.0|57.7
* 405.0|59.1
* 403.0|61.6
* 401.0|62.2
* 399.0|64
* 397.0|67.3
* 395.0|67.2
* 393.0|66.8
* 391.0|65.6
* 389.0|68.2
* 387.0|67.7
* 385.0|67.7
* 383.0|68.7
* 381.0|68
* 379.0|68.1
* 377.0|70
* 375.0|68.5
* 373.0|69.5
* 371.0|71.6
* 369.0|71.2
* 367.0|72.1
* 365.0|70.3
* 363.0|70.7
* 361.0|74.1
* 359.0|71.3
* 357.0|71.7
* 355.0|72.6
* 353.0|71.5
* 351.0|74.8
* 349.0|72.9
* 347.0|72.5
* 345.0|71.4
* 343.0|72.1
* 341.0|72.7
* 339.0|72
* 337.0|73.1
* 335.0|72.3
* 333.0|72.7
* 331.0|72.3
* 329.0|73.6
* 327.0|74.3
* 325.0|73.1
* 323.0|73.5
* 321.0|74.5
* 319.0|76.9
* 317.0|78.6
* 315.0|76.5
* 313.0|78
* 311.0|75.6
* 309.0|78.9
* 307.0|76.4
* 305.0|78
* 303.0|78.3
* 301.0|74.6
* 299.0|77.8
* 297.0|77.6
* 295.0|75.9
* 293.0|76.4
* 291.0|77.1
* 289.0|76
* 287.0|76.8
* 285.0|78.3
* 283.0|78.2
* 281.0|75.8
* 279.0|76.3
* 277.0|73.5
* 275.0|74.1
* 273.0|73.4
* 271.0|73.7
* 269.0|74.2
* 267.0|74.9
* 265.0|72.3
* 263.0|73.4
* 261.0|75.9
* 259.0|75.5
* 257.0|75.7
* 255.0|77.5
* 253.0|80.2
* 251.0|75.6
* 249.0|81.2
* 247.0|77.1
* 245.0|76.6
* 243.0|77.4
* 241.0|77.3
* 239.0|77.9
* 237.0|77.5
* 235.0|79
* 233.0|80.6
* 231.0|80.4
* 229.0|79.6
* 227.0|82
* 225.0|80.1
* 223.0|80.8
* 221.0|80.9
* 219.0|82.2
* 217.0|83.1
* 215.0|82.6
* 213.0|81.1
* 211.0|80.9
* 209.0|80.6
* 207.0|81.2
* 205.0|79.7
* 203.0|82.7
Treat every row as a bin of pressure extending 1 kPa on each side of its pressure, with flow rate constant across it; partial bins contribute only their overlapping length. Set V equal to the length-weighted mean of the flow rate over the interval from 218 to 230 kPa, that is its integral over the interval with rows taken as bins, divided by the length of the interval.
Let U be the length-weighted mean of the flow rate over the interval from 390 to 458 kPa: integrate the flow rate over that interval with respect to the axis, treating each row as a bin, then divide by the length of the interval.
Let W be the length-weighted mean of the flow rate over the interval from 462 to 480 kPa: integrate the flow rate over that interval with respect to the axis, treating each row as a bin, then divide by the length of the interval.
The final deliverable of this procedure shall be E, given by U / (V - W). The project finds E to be 4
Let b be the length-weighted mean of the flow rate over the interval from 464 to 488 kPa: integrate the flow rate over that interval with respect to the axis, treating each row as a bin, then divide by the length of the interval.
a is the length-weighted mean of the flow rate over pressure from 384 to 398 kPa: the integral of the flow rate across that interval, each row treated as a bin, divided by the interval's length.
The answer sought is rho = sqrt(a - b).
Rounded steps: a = 67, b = 62.8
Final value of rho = 2.11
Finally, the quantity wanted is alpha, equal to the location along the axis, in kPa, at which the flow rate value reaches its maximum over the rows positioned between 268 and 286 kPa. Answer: 285.0 kPa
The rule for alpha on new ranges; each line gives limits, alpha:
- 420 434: 431.0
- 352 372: 361.0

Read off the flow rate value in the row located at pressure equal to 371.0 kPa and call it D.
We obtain 71.6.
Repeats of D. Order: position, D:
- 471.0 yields 60.5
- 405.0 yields 59.1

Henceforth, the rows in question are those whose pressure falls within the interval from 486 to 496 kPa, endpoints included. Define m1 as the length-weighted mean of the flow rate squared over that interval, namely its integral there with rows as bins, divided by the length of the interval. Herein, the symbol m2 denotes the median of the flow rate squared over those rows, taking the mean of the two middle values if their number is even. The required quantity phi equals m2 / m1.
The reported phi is 1.000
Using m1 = 3908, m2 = 3906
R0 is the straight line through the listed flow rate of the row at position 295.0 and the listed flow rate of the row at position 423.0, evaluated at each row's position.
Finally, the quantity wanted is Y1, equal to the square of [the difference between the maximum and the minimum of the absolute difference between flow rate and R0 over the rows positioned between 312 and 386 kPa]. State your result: 15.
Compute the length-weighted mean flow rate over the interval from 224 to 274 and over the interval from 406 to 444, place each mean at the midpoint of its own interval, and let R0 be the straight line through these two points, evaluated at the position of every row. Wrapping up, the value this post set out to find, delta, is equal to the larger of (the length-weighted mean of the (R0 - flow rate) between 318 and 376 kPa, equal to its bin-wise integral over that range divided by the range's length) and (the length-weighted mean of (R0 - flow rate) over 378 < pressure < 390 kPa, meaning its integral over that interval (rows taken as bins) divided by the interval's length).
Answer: 0.2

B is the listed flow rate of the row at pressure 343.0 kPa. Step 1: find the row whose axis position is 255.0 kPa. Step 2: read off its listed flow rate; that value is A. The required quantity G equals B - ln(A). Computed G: 67.7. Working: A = 77.5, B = 72.1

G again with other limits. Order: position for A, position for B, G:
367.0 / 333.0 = 68.4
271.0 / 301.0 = 70.3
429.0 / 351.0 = 70.6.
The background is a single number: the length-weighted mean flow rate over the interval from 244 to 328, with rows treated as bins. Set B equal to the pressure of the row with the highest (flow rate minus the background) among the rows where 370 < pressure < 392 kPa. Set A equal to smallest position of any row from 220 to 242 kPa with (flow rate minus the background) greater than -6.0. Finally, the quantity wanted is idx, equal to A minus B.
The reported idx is -150 kPa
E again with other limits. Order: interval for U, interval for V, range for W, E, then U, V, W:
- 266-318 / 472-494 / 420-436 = -13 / 76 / 63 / 69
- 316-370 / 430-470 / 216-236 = -4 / 73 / 64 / 81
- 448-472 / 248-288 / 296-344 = 91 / 62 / 76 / 75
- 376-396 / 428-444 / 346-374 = -15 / 68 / 67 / 72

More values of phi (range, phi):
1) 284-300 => 0.999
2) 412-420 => 1.014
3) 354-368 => 0.996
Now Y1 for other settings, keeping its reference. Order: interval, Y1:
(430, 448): 5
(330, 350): 3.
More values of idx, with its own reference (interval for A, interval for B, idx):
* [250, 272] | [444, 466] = -194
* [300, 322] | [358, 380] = -60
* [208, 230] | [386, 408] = -180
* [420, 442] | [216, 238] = 214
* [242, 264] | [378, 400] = -140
